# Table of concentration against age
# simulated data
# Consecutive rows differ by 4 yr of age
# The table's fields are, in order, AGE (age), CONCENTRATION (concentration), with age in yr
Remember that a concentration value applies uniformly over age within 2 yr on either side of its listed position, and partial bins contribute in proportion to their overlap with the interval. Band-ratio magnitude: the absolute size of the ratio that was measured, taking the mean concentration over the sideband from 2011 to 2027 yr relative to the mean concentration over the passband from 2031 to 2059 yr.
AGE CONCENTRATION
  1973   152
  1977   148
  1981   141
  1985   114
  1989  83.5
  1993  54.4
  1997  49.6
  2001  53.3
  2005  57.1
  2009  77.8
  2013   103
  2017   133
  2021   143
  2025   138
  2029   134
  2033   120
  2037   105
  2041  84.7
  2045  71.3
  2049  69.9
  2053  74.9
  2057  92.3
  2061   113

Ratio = 1.46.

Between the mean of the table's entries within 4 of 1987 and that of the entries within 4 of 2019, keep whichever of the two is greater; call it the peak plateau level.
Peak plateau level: 138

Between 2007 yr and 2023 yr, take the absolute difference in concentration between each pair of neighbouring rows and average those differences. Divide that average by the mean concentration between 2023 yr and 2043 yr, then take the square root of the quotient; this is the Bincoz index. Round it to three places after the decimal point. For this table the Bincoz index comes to 0.432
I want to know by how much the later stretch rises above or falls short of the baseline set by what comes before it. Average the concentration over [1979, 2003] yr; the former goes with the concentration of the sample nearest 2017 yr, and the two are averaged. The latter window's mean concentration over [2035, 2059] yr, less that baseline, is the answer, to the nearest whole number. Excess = -25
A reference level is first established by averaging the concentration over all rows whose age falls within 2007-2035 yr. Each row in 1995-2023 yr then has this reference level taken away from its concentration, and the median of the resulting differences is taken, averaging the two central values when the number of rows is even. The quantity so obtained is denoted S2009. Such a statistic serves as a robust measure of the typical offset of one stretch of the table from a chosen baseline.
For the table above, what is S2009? -43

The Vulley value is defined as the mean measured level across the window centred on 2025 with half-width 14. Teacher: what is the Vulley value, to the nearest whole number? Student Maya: 125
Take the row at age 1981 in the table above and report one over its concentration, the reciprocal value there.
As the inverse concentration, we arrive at 0.007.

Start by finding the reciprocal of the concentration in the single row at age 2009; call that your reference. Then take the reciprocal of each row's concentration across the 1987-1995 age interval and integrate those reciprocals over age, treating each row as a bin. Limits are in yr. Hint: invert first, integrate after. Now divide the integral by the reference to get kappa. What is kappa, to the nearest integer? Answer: 9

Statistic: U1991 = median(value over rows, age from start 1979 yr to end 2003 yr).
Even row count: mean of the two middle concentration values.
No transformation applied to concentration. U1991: 69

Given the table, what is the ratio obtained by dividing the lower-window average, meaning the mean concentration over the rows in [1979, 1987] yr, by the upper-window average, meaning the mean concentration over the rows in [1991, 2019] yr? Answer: 1.7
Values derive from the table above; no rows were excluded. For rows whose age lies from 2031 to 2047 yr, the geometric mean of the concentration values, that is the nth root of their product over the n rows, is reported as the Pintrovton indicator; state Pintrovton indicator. 93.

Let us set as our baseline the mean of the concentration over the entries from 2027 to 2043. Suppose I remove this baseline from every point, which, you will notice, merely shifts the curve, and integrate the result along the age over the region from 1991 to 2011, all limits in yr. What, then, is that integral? -1050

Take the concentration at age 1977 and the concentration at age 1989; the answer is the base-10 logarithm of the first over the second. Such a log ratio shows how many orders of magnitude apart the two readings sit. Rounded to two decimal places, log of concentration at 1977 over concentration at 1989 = 0.25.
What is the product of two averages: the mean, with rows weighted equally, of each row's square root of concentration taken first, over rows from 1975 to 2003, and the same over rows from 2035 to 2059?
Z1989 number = 85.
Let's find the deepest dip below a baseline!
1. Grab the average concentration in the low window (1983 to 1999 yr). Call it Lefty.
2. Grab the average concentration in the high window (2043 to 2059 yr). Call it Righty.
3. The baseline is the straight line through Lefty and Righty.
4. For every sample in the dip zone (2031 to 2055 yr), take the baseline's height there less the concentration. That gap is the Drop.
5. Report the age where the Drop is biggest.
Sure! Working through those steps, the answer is 2049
